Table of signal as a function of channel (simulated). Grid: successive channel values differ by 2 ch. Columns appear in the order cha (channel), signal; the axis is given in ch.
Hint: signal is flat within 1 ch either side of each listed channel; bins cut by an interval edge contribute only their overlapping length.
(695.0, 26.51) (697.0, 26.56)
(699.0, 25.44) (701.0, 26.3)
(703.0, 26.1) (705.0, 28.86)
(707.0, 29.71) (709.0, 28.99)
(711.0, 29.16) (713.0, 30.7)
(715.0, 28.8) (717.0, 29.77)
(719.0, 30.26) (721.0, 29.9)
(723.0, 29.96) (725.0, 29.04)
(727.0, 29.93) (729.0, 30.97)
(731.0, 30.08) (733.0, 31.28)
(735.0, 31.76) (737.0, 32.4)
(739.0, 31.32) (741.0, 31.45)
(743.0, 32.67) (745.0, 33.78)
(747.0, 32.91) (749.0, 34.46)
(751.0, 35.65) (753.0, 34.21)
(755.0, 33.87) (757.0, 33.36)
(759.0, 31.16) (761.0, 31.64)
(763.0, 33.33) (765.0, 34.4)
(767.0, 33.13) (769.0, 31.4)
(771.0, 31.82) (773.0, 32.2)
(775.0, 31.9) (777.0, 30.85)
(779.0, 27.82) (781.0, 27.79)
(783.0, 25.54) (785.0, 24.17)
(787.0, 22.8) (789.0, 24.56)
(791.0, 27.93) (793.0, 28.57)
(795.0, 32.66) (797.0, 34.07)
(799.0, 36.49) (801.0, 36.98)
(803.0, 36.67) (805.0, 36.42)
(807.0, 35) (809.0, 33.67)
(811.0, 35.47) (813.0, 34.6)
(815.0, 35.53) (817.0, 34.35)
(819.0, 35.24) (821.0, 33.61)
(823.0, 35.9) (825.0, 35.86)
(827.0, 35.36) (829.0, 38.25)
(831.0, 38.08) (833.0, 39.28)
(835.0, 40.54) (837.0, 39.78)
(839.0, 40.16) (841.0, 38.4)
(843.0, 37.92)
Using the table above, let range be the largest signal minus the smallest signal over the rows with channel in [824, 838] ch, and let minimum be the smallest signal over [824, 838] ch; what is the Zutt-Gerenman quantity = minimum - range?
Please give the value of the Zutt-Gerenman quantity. 30.2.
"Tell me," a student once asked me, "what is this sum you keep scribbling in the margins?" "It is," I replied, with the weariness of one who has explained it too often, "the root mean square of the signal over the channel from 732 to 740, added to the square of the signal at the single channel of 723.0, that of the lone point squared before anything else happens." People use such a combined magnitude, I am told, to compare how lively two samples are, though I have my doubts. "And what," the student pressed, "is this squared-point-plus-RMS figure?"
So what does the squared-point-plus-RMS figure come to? 929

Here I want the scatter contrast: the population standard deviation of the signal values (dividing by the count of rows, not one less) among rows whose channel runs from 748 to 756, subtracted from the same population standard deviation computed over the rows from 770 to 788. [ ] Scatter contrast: 2.7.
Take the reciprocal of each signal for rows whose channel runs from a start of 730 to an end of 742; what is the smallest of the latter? 0.0309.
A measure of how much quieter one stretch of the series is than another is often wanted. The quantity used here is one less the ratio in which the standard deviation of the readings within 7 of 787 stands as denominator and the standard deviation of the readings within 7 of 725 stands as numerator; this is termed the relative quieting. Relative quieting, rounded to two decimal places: 0.74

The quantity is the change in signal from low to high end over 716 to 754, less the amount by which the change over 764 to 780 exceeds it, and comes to 15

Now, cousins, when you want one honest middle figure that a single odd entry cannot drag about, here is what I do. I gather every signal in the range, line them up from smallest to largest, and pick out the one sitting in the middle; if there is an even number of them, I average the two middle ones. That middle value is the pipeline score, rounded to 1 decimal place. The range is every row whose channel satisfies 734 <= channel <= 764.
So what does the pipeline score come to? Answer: 32.9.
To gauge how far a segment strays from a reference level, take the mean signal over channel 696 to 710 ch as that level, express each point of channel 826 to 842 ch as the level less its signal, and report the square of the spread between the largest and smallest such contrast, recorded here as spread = 27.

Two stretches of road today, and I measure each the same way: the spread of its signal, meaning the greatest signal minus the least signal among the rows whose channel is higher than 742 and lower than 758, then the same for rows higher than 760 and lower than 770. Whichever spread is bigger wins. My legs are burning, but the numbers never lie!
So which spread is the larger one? 3.0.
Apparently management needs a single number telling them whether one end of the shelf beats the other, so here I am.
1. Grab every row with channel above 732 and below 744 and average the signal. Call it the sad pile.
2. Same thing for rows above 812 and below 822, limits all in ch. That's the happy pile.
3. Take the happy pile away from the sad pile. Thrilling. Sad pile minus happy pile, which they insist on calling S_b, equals -2.9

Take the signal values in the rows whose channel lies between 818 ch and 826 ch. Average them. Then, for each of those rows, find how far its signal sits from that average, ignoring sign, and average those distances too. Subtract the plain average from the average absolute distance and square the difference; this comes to 1182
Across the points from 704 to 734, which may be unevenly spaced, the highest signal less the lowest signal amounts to 2.5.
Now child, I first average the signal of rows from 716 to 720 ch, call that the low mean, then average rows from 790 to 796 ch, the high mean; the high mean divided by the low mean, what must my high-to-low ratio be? 0.99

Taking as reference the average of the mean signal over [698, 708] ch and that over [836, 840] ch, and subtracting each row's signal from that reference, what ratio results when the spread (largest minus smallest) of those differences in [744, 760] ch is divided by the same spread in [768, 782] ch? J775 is 1.0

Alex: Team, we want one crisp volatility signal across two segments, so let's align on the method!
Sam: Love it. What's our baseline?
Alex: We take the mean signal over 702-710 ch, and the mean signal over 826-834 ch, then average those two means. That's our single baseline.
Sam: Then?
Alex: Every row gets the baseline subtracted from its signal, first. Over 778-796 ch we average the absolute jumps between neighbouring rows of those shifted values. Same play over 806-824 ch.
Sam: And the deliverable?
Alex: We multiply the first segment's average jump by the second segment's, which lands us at 2.54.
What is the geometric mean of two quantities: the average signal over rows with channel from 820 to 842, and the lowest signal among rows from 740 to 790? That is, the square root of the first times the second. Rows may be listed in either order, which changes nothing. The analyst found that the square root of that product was 29.3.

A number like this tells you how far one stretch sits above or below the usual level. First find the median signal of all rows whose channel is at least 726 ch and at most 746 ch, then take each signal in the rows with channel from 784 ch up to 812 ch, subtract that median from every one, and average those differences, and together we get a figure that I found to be 0.4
